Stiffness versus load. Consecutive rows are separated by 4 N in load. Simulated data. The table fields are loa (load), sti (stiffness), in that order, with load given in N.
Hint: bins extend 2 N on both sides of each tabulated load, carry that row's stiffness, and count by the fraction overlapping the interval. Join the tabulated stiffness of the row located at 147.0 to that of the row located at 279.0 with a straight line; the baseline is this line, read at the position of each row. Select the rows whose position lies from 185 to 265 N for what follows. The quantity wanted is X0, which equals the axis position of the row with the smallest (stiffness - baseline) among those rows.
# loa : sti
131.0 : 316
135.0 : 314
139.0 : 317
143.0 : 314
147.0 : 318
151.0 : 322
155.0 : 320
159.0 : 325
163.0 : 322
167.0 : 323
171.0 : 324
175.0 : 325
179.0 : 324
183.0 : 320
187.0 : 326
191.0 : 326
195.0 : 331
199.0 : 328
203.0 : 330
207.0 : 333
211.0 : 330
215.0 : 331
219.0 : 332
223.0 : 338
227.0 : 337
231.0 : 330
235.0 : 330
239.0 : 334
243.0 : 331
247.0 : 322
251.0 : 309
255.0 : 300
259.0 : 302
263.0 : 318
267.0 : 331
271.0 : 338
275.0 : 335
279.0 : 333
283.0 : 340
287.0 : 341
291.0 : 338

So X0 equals 255.0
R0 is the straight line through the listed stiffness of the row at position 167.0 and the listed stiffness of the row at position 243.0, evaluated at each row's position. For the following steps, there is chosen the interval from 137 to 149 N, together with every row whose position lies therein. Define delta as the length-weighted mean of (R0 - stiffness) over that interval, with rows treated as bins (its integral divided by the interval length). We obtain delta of 4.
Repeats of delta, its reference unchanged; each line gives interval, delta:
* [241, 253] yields 11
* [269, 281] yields -1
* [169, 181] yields 0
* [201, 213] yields -4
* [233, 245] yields -1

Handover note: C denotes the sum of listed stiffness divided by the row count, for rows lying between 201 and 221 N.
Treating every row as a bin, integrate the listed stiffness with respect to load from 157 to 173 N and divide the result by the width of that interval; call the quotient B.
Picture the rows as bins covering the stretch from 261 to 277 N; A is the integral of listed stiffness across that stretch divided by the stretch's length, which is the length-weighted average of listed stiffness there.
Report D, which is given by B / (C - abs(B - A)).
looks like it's 0.998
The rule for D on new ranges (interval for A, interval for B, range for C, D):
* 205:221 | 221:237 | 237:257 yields 1.053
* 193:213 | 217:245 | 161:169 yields 1.042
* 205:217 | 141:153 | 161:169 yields 1.029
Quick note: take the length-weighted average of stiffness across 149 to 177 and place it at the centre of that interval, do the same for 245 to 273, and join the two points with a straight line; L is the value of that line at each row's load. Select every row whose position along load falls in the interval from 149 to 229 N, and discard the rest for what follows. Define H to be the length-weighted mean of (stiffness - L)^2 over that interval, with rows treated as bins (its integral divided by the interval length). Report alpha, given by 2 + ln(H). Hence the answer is 6.33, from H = 76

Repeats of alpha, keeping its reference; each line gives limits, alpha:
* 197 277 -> 7.21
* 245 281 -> 7.37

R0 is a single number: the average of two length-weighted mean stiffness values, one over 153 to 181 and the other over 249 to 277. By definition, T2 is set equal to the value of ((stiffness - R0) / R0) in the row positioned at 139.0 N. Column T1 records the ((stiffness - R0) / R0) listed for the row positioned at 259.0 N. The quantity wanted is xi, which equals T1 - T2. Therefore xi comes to -0.05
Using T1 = -0.06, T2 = -0.01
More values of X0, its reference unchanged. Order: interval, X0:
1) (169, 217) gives 183.0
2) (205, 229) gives 211.0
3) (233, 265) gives 255.0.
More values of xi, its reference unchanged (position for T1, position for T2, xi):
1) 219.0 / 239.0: -0.01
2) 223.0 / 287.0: -0.01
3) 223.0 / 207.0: 0.02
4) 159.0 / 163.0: 0.01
